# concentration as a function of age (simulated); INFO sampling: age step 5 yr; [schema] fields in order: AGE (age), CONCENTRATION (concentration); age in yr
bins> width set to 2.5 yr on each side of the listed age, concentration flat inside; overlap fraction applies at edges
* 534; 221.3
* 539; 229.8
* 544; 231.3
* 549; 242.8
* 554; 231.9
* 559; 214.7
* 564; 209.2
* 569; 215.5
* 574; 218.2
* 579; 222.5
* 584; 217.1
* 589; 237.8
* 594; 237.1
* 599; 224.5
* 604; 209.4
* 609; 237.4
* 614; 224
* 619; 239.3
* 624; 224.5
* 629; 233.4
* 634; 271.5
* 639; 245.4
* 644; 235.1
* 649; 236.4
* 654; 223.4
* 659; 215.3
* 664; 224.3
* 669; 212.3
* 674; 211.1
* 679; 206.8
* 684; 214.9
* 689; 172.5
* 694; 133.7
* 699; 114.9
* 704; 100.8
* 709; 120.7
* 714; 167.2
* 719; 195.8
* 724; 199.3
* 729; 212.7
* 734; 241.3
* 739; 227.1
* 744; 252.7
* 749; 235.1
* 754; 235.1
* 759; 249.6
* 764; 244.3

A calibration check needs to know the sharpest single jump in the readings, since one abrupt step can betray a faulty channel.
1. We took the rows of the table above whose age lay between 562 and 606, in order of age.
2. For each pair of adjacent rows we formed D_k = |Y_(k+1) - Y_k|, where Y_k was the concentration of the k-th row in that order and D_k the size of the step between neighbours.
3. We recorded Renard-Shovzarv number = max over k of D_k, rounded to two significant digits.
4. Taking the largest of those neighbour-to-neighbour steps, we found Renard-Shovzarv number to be 21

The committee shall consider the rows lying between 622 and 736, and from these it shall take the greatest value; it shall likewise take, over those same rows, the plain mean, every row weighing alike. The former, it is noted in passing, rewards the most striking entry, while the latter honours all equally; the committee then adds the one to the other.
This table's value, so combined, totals 472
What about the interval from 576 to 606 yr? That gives 463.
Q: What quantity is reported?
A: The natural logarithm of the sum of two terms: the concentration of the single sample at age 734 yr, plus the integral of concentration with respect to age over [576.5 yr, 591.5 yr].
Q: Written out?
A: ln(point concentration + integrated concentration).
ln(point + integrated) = 8.20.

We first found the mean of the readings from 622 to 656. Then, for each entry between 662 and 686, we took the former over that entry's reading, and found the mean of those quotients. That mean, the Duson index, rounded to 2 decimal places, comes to 1.12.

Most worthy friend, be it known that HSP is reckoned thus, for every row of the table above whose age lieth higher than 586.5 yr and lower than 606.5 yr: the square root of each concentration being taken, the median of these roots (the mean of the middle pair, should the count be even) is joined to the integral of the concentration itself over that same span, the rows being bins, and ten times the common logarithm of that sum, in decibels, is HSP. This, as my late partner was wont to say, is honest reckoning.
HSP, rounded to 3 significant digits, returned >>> 36.6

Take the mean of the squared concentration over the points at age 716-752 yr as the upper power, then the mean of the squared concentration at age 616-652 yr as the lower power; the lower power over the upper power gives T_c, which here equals 1.16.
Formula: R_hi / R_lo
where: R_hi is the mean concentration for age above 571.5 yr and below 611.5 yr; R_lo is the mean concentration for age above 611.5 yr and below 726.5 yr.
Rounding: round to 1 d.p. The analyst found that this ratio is 1.1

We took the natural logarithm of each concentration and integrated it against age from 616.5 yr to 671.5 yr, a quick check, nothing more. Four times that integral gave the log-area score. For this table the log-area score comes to 1199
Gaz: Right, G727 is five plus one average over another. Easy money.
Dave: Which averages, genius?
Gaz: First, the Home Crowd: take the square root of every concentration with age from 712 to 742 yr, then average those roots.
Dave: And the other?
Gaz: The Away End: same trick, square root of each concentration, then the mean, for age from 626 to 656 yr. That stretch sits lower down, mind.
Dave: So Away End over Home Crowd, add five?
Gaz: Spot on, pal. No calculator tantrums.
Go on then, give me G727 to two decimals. 6.08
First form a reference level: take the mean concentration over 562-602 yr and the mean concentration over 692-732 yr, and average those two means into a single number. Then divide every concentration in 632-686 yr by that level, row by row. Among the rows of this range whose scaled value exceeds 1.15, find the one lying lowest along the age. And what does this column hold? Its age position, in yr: 634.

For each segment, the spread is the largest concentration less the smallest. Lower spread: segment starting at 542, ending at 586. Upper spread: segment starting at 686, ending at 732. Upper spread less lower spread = 78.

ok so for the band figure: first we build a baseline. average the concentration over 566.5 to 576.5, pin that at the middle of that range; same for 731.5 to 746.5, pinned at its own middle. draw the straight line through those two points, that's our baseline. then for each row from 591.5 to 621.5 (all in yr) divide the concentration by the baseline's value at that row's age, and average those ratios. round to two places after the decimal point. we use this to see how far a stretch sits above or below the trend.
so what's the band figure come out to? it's 1.03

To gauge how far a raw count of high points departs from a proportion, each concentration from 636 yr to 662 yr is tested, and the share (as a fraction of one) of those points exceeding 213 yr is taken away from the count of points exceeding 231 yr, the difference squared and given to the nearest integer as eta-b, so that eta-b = 4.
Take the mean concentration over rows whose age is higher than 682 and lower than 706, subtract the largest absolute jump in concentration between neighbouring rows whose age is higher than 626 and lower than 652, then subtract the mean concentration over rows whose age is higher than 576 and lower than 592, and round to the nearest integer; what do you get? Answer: -117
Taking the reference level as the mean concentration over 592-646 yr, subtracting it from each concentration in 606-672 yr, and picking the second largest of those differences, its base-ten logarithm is 1.03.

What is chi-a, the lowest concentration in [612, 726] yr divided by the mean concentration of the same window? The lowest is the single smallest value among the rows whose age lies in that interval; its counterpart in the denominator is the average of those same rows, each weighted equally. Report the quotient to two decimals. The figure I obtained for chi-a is 0.50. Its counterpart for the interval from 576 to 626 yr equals 0.92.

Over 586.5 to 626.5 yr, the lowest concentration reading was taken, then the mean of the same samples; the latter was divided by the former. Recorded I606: 1.09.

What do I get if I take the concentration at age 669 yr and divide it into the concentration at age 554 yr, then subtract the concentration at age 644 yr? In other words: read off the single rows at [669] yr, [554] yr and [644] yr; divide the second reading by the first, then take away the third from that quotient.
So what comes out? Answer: -234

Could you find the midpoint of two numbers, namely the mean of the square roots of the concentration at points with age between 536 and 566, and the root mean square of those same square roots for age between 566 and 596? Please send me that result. 15.0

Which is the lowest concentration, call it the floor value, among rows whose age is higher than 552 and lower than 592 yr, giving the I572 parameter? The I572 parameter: 209.2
